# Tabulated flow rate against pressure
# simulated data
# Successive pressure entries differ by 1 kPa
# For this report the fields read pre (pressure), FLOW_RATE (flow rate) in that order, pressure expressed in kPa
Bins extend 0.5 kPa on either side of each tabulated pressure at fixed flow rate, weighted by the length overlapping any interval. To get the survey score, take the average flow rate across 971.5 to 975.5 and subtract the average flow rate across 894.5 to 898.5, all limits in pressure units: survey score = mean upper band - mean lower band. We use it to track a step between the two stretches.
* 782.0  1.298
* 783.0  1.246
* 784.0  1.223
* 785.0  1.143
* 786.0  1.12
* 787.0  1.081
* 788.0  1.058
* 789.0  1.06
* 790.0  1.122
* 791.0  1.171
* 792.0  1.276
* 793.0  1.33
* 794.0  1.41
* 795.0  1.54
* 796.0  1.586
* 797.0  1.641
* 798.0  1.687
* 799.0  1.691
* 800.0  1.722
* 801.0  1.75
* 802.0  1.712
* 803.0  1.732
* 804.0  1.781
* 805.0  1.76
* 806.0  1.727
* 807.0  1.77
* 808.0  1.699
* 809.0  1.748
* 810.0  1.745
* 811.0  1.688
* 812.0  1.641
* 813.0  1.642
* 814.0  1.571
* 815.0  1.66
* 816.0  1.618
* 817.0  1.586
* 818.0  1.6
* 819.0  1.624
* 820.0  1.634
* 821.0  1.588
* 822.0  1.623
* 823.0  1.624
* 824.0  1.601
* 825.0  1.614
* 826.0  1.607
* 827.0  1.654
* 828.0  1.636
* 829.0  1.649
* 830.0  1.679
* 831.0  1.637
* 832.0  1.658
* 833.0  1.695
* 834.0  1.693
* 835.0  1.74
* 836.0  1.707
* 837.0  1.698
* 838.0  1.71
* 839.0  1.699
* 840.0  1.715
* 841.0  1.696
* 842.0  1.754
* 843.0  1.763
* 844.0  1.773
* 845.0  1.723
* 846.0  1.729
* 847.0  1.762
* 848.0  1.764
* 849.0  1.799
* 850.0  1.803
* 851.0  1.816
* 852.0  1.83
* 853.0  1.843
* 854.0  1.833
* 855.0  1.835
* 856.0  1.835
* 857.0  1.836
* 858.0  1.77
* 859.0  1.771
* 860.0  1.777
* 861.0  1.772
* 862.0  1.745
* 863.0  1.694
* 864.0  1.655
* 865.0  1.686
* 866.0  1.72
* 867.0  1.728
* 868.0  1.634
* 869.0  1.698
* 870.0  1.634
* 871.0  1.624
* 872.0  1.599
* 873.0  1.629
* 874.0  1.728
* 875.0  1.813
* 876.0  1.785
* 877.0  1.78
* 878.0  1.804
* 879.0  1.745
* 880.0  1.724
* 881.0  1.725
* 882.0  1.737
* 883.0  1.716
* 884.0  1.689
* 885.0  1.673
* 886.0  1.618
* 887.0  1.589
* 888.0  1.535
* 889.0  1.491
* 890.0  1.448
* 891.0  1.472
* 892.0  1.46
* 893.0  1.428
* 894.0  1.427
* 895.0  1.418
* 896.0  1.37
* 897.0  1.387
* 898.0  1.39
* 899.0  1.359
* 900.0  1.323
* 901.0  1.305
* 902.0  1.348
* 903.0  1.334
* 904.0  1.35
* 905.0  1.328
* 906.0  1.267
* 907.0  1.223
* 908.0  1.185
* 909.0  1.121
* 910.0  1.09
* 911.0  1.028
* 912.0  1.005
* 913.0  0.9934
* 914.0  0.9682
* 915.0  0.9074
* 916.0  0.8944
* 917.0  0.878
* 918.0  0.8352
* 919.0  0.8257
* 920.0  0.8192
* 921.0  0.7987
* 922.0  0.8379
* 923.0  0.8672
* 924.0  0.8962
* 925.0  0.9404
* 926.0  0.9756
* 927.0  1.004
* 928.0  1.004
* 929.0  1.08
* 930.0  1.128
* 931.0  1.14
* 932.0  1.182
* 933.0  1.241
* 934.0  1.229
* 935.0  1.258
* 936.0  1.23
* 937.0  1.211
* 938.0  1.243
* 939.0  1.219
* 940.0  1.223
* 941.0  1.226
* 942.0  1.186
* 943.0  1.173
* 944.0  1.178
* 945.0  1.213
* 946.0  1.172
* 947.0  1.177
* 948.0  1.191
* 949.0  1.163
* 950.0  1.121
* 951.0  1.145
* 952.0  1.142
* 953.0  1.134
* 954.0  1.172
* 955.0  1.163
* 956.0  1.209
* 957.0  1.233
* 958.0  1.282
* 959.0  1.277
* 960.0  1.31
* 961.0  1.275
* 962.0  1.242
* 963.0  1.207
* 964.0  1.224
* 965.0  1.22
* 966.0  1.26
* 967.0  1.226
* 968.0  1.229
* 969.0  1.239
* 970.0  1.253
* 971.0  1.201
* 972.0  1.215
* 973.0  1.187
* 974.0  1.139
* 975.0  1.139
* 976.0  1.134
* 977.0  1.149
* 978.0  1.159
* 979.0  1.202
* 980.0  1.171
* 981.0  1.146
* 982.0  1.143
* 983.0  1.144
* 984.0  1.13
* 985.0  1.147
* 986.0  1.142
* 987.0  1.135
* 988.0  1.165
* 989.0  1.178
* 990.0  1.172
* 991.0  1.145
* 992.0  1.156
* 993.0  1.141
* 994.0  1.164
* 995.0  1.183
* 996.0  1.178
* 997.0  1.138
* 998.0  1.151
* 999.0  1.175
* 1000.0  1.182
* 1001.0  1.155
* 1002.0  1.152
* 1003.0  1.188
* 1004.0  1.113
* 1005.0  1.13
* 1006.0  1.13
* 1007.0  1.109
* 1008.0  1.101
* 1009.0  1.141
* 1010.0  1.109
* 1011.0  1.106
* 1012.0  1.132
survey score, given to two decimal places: -0.22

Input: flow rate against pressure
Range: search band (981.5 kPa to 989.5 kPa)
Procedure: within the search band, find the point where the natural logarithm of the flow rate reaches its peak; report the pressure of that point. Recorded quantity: 989.0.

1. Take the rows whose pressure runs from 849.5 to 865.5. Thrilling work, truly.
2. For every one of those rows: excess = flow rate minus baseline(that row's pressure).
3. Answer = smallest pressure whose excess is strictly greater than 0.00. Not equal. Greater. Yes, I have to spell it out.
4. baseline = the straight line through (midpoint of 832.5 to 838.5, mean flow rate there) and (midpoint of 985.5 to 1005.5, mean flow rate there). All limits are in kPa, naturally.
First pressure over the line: 850.0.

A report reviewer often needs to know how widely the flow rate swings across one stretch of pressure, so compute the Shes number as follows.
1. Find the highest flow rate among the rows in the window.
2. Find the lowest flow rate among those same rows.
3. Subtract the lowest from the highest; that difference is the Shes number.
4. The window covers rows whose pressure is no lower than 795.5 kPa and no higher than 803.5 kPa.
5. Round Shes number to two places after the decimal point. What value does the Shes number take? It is 0.16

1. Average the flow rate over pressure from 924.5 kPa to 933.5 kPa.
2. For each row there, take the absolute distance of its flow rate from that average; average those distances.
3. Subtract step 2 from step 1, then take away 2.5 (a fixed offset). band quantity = -1.51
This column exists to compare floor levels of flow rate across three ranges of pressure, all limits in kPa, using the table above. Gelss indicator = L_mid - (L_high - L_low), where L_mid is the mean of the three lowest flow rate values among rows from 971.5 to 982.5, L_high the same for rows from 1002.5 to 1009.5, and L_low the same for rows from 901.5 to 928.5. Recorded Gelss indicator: 0.8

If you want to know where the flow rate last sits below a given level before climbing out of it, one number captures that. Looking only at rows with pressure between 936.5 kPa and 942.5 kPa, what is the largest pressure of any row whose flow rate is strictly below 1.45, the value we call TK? 942.0 kPa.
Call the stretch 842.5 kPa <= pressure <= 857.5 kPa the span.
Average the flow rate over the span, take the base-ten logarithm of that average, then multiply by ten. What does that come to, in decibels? 2.5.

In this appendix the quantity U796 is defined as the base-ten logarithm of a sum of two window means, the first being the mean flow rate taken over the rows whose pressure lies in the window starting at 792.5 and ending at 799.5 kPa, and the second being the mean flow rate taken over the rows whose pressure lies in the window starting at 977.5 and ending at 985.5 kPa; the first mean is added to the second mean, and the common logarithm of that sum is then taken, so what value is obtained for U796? 0.433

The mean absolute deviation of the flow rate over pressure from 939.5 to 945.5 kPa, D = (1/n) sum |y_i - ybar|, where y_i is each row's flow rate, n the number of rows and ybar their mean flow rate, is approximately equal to 0.021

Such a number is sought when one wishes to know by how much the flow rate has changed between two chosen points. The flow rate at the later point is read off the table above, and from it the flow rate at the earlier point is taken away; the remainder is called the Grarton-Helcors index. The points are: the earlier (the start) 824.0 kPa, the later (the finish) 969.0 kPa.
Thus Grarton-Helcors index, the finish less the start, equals -0.4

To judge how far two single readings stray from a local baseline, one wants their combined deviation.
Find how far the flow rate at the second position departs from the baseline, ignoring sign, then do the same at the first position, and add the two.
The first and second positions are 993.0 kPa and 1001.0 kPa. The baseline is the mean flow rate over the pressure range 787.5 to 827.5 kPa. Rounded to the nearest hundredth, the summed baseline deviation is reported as 0.87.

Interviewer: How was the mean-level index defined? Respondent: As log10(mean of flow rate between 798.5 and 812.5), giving 0.24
